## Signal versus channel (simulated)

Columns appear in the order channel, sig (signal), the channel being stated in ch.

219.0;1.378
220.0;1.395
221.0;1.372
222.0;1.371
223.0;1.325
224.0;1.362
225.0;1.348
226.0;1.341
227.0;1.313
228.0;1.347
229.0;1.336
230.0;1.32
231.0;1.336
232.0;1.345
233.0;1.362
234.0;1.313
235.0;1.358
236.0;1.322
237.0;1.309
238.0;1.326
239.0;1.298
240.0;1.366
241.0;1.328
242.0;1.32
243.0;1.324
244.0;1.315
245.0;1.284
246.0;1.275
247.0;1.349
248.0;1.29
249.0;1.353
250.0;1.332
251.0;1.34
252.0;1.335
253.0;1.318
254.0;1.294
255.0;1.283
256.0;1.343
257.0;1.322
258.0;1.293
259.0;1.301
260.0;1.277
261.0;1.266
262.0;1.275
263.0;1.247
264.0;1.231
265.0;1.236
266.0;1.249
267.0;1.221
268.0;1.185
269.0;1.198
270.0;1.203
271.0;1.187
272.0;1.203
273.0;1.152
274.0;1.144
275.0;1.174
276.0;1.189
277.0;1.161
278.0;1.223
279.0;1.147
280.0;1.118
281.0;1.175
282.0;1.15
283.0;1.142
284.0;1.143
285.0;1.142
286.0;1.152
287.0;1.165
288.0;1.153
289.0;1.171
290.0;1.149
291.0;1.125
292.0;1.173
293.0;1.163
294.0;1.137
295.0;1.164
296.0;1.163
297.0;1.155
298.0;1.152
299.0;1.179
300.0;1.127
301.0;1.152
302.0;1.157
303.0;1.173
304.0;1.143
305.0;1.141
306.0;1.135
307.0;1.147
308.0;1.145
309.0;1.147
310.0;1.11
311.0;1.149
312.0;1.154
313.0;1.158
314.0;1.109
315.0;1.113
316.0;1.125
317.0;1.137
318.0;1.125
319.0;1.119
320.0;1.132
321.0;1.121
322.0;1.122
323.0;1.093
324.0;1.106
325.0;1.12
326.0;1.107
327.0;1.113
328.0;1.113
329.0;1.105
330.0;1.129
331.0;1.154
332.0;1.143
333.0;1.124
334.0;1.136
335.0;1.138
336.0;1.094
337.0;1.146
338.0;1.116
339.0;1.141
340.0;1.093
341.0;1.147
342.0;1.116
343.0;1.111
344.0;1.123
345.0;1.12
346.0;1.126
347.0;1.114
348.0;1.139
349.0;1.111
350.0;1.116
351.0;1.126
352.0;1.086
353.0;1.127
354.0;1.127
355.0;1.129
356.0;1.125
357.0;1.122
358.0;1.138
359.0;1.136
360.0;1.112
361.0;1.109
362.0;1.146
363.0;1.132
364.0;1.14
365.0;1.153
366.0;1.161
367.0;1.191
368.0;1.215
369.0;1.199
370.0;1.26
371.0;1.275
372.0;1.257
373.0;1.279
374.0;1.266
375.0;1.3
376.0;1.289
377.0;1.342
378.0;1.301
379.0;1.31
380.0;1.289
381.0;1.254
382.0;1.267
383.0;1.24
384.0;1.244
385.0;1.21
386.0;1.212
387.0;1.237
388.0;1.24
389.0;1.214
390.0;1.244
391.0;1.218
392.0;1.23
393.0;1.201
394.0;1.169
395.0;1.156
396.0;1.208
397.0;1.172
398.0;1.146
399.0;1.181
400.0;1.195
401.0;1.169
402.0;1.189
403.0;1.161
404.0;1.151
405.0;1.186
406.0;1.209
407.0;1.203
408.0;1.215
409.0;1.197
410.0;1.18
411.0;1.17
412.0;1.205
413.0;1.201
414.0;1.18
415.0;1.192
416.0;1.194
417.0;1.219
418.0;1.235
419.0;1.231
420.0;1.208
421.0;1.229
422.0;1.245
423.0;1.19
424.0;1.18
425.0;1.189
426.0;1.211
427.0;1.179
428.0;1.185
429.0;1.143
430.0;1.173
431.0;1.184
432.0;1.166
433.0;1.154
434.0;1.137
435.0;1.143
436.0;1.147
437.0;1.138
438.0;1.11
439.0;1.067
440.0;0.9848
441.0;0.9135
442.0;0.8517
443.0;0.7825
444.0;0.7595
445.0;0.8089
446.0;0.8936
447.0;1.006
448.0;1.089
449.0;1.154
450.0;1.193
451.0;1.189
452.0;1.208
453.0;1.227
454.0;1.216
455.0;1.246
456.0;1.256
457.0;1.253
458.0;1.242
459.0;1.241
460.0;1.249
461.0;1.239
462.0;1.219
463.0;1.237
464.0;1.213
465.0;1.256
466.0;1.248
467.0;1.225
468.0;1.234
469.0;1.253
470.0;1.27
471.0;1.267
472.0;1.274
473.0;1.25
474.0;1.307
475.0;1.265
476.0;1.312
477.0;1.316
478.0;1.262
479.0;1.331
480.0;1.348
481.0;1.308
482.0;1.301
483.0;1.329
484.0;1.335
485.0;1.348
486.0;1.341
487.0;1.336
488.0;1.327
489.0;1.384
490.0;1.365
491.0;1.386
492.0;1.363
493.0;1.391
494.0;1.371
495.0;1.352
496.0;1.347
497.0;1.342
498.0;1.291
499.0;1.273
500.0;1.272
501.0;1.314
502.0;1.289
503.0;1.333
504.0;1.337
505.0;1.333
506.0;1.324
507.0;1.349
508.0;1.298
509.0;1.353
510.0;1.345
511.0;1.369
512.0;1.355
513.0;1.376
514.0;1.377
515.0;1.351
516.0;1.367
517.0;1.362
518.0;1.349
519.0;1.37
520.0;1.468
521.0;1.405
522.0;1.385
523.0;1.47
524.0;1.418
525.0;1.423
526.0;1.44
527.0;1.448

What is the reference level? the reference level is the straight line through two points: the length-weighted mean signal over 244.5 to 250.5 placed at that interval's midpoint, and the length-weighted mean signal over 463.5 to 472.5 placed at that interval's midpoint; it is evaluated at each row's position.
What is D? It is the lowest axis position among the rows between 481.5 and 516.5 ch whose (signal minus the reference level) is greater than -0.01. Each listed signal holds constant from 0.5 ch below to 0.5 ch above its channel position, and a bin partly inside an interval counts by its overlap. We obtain 482.0 ch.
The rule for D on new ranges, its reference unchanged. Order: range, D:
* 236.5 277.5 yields 237.0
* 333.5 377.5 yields 371.0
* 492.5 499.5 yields 493.0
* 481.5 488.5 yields 482.0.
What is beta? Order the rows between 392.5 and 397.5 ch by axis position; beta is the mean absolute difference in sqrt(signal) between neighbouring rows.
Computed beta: 0.0153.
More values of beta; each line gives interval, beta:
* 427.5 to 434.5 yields 0.0100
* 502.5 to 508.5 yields 0.0081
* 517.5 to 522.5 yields 0.0212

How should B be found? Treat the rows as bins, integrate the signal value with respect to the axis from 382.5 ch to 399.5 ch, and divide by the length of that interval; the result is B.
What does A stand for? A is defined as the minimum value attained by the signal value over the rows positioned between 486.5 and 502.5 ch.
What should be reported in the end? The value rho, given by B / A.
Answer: 0.95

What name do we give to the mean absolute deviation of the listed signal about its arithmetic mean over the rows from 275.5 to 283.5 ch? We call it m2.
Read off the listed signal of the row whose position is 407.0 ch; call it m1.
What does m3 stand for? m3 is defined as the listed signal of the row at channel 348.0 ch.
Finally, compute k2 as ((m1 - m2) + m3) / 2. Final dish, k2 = 1.16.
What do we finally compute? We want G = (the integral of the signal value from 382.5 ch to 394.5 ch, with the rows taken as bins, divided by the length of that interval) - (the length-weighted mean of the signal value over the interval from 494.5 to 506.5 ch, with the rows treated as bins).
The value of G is -0.10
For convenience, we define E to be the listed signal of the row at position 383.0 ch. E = 1.24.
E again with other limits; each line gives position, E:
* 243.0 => 1.324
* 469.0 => 1.253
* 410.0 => 1.18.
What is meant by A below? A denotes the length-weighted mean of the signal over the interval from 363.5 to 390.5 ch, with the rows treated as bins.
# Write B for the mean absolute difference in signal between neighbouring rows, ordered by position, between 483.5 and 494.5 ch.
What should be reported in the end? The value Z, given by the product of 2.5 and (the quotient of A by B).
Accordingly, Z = 154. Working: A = 1.24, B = 0.020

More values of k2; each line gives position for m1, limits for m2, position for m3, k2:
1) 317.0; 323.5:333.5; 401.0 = 1.15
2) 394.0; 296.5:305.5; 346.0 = 1.14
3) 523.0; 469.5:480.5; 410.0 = 1.31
